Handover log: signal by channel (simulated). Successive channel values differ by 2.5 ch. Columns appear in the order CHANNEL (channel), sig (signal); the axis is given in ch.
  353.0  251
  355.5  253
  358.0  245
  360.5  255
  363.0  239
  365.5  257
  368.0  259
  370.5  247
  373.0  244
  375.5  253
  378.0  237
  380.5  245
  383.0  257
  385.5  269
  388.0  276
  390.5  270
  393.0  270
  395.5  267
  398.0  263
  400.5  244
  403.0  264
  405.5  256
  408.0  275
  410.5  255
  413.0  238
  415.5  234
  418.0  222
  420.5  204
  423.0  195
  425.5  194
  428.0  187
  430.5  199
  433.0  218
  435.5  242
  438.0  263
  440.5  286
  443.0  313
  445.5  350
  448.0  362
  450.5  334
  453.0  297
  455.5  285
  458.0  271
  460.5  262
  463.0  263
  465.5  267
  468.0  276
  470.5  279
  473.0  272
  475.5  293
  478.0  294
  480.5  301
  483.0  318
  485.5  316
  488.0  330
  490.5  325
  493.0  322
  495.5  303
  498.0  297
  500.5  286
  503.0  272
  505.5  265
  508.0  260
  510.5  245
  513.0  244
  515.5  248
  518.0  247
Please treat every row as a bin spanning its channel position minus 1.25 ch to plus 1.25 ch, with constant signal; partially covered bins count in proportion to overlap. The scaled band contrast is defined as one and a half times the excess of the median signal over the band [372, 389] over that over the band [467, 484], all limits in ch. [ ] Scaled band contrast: -60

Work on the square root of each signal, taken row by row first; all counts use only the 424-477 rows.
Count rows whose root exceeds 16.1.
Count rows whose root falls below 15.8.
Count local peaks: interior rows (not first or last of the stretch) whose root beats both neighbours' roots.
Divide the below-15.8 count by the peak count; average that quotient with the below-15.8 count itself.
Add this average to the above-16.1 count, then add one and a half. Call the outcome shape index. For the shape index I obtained 21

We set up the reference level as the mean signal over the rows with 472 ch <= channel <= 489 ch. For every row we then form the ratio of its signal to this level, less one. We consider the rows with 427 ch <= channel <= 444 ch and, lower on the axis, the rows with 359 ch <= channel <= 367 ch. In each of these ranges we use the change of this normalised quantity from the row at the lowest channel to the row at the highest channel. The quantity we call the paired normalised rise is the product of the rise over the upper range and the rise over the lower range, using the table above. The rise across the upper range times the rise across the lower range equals 0.003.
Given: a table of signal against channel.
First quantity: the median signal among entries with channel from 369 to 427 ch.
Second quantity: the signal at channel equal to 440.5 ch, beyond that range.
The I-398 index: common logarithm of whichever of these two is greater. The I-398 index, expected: 2.46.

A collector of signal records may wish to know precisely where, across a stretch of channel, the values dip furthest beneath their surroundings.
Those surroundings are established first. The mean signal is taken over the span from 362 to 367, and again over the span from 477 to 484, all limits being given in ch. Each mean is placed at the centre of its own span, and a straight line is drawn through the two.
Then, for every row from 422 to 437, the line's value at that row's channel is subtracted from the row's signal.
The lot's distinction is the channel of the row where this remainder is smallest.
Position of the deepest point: 428.0 ch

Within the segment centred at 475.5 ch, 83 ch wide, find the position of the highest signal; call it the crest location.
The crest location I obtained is 448.0 ch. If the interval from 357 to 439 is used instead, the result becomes 388.0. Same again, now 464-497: 488.0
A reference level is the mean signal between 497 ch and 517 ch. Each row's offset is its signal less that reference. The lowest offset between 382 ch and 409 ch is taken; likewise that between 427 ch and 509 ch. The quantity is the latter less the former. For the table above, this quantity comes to -57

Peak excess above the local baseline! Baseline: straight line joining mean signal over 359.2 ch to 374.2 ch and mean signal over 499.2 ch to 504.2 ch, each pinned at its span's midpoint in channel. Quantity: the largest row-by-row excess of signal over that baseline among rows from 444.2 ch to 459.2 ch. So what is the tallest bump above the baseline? 94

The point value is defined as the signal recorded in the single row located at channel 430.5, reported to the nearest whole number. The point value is 199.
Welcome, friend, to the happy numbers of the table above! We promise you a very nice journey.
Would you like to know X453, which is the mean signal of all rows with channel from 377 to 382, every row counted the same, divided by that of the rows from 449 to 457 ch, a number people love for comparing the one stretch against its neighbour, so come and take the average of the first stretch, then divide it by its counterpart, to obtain 0.79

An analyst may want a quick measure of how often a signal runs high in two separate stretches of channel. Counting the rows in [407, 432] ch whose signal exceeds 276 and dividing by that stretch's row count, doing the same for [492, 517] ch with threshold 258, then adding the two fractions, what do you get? 0.70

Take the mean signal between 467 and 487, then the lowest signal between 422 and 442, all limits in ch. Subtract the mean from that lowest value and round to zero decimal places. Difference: -107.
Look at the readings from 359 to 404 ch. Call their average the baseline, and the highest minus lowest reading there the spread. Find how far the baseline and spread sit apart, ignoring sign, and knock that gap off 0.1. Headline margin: -217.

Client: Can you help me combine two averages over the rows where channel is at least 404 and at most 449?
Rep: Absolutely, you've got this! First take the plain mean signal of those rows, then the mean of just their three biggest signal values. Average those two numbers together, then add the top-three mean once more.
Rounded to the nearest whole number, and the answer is 637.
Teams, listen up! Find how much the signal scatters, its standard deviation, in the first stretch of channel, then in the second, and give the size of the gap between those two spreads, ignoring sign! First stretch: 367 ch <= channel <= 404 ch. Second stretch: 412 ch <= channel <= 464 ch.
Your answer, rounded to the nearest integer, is 40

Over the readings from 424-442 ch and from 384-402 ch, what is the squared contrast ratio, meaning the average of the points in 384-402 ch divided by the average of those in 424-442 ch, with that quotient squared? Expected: 1.4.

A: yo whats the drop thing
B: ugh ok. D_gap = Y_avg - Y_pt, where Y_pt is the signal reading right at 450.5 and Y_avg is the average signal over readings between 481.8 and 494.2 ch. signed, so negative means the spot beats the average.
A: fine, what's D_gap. -12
